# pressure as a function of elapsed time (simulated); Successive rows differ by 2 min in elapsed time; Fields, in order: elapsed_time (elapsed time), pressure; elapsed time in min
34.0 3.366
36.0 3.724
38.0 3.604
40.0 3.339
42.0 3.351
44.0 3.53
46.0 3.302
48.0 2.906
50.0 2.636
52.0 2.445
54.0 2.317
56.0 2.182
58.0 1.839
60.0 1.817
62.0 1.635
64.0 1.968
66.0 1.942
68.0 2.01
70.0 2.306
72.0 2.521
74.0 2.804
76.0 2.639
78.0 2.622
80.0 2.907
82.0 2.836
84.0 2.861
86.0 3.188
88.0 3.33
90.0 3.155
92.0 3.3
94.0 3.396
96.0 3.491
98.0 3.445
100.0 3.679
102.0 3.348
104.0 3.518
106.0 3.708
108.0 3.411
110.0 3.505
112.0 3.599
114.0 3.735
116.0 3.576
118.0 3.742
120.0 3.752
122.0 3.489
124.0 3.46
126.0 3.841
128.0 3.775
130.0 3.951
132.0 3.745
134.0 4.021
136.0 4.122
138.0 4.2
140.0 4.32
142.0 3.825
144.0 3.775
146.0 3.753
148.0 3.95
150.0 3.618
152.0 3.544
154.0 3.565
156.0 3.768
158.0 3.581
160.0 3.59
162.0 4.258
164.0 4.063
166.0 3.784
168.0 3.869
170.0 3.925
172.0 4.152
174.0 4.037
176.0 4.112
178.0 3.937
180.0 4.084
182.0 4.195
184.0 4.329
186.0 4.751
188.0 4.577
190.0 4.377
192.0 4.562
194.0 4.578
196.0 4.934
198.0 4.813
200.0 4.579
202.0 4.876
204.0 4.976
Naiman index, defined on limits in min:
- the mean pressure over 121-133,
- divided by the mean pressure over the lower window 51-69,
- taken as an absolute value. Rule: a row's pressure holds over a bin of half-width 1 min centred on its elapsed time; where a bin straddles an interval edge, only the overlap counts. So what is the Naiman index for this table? 1.84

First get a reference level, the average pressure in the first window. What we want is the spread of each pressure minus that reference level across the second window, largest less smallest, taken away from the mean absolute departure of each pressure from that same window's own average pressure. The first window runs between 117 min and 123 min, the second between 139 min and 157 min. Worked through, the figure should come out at -0.62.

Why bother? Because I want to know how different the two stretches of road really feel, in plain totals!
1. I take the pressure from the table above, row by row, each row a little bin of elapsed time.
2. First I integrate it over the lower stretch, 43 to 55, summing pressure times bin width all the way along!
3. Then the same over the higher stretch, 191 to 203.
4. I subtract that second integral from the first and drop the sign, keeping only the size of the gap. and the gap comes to 22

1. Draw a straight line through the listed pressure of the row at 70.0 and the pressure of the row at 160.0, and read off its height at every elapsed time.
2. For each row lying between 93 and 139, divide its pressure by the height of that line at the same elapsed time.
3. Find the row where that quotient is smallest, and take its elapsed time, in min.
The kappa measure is 124.0 min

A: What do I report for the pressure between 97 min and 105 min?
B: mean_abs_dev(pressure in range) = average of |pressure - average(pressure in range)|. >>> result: 0.10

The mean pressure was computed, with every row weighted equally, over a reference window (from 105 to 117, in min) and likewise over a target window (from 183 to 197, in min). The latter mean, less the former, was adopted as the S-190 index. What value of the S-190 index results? 1.0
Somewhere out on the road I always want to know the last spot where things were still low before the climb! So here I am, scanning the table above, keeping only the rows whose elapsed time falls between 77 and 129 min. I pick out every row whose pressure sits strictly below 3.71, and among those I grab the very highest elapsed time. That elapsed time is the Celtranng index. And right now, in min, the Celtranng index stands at 124.0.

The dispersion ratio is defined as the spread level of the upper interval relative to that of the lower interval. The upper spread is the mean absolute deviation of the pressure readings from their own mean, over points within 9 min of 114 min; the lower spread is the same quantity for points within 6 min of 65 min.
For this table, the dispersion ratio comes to 0.73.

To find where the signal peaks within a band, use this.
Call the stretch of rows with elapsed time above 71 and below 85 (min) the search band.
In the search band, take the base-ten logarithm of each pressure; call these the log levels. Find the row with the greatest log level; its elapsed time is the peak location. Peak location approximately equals 80.0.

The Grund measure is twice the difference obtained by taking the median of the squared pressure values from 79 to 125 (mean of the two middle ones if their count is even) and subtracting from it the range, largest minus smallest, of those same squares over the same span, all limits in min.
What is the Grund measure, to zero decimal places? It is 12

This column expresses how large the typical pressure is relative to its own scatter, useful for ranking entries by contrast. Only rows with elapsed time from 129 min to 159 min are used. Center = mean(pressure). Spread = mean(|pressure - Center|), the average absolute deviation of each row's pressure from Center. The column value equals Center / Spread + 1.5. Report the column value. 21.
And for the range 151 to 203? 13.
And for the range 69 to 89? 14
